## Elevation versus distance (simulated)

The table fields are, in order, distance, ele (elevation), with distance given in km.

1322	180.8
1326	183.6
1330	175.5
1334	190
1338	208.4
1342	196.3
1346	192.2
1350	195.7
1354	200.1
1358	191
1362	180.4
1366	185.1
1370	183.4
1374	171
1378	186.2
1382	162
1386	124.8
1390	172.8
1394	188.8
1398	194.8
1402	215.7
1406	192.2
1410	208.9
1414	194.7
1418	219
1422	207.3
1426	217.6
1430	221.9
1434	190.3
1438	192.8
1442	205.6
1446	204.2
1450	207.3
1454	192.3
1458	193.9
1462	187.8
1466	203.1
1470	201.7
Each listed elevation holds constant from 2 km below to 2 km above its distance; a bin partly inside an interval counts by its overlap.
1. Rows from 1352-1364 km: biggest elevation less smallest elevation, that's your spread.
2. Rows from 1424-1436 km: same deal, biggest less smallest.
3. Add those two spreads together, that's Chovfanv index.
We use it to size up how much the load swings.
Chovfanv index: 51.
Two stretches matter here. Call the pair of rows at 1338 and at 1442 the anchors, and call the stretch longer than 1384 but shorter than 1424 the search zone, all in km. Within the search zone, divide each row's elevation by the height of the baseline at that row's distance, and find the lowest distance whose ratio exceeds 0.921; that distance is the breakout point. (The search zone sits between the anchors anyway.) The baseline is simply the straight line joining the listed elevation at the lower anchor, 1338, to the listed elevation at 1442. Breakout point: 1398 km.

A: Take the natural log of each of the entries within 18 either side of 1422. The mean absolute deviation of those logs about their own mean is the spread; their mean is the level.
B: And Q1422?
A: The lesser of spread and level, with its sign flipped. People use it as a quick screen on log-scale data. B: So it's -0.054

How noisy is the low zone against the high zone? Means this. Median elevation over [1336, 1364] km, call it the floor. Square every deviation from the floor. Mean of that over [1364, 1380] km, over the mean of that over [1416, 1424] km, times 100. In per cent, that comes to 71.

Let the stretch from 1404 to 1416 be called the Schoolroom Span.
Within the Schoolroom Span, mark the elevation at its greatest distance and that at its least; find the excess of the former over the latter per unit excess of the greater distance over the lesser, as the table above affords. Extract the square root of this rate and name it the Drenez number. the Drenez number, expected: 0.56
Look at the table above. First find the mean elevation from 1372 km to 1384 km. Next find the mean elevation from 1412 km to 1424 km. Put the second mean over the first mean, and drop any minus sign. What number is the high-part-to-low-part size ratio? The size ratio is 1.20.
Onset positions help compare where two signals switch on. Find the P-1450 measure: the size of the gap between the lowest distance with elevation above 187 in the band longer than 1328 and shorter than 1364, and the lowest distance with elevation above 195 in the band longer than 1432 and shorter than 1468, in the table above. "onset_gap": 108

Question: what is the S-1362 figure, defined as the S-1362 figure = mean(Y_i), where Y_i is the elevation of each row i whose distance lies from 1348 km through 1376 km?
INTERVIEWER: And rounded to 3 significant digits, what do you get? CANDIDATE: 187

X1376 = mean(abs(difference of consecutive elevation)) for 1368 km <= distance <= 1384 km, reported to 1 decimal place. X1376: 17.3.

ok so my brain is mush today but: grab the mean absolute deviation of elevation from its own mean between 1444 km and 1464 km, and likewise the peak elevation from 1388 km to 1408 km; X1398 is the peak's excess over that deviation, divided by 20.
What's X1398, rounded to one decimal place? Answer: 10.4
